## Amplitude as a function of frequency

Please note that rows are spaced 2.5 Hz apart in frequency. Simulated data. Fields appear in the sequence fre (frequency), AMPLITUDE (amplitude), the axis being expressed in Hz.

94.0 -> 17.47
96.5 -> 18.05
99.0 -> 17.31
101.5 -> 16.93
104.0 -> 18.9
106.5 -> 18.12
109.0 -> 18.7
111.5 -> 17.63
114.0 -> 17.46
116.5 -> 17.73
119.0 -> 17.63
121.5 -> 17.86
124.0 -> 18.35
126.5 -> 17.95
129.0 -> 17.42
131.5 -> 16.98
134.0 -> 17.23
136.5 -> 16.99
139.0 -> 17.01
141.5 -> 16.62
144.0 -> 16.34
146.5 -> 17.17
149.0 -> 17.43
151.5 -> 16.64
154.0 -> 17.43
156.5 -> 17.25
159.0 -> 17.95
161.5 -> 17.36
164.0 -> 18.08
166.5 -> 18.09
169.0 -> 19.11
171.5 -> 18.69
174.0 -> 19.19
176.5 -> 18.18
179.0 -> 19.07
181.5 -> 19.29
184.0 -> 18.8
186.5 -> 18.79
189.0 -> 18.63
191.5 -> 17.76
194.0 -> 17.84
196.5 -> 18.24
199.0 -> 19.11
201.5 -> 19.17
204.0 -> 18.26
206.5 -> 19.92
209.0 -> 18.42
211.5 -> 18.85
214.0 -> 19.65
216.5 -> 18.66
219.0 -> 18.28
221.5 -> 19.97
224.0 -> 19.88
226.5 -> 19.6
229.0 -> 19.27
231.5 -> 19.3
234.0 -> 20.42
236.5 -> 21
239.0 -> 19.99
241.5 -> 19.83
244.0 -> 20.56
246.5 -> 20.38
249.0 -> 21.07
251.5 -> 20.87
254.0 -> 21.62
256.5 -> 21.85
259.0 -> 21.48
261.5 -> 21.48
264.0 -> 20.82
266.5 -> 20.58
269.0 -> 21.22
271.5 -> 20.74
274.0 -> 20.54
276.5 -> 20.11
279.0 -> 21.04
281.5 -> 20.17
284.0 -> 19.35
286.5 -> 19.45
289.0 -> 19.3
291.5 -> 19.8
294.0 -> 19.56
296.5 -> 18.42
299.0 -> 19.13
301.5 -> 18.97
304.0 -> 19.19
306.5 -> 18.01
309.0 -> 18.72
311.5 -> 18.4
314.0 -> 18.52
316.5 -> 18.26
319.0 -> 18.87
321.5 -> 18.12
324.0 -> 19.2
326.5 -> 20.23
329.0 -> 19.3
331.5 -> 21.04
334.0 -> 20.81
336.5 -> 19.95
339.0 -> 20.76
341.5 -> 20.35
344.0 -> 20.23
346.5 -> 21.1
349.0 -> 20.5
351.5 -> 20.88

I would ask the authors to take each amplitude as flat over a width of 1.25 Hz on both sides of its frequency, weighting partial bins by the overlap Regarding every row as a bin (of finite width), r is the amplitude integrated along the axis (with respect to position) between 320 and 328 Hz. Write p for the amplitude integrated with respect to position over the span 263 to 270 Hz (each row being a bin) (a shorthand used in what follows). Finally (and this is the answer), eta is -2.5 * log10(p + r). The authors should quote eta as -6.19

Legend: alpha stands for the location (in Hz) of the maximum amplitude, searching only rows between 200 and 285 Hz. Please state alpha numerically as 256.5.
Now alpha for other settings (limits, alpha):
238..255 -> 254.0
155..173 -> 169.0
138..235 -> 234.0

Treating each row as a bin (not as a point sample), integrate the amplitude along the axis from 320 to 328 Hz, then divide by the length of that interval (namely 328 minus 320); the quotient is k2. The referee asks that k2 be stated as 19.2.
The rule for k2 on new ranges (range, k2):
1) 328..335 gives 20.4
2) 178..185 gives 19.1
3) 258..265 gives 21.3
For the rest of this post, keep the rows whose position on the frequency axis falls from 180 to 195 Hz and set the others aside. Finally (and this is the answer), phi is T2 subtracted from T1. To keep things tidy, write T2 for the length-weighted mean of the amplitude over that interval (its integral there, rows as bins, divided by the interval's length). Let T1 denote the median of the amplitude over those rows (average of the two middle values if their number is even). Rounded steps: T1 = 18.7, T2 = 18.5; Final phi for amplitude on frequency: 0.17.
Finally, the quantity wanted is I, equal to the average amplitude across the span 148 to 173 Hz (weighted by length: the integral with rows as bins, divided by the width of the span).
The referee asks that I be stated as 17.8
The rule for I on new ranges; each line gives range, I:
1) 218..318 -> 19.9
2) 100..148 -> 17.5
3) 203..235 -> 19.3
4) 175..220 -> 18.7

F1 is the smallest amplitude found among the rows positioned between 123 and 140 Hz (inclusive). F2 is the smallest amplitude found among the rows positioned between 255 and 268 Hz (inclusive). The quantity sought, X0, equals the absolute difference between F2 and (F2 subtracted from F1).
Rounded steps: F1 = 16.98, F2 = 20.58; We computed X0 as 24.2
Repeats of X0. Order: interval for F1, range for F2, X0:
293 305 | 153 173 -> 16.1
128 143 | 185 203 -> 18.9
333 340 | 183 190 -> 17.3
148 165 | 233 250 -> 23.0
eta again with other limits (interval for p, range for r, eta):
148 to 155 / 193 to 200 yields -5.99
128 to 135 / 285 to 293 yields -6.10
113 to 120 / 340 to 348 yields -6.15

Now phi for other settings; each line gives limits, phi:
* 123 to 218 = 0.03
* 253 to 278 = -0.02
